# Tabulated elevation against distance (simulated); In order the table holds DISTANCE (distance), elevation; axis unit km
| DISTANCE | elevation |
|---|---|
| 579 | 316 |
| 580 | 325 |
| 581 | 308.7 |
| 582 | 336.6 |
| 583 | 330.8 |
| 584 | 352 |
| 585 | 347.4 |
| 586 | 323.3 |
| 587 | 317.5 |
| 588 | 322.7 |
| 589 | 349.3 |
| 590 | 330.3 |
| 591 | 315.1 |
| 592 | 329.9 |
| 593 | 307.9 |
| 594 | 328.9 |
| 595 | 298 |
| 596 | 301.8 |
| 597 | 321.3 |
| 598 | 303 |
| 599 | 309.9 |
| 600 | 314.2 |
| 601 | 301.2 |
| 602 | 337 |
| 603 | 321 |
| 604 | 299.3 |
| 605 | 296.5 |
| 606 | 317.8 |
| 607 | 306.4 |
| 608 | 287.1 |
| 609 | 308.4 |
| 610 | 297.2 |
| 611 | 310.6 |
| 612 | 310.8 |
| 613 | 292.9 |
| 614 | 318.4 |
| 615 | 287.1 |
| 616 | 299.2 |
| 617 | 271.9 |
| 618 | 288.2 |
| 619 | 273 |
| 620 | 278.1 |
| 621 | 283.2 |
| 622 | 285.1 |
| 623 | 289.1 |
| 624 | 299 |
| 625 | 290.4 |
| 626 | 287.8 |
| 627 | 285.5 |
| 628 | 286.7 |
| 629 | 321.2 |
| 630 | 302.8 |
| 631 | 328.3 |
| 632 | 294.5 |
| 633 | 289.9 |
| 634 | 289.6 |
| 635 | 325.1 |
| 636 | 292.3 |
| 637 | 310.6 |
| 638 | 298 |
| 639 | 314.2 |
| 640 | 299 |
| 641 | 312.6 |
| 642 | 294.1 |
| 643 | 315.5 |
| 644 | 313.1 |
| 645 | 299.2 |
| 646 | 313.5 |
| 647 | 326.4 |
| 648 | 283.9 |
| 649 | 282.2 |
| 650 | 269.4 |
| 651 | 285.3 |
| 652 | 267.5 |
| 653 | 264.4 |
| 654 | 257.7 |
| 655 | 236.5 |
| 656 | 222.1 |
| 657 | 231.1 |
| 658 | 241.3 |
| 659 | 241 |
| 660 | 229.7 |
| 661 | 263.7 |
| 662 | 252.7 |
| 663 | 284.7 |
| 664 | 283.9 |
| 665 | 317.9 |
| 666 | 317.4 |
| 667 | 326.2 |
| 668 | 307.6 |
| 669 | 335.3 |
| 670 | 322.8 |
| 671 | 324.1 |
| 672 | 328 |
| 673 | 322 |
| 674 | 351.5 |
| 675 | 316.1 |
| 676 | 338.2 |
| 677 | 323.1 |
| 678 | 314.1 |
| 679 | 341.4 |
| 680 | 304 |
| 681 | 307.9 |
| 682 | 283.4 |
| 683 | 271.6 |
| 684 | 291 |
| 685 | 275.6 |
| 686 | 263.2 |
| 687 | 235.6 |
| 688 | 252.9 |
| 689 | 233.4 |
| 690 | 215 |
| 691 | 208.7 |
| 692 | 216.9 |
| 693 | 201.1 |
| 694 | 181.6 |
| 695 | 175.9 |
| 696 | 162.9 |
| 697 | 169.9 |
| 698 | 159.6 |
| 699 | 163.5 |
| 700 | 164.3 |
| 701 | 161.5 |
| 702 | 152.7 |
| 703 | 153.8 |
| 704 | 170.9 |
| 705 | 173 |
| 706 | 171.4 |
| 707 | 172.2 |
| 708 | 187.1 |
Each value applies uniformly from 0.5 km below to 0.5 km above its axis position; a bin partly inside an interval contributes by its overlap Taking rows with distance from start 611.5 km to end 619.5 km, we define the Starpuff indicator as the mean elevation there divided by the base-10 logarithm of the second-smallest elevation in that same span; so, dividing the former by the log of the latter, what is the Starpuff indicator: 120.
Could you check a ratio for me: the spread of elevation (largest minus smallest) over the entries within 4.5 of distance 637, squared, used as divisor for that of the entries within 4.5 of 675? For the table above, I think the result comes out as 0.030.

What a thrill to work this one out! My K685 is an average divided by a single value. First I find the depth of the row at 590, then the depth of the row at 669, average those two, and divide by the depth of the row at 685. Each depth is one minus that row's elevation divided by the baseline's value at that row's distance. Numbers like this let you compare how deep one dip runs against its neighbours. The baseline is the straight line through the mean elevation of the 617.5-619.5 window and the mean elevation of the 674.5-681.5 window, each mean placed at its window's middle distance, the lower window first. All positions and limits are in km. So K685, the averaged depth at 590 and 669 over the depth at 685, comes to -1.1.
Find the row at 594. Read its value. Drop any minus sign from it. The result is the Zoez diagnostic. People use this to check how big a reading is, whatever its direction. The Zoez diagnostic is 329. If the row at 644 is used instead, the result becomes 313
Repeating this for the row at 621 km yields 283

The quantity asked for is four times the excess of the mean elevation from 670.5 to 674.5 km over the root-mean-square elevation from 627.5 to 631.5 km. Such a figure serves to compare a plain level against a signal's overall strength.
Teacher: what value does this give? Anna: 85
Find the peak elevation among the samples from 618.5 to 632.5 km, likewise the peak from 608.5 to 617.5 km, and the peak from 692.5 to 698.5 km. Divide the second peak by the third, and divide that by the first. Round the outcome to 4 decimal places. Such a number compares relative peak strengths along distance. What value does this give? 0.0048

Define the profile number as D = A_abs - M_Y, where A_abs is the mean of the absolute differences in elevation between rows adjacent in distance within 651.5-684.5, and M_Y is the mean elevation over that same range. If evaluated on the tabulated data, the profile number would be -276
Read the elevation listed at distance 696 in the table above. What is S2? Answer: 162.9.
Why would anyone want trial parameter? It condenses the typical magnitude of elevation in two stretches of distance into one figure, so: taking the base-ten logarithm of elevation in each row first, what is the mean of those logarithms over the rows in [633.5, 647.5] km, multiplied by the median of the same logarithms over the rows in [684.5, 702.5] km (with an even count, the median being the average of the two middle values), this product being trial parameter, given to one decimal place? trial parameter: 5.7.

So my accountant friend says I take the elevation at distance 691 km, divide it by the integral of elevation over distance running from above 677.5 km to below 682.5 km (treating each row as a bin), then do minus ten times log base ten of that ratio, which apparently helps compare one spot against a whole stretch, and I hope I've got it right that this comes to 8.7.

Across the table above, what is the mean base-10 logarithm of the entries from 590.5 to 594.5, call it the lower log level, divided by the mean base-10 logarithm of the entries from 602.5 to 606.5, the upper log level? 1.01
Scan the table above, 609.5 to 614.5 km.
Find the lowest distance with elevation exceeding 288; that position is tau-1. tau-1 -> 610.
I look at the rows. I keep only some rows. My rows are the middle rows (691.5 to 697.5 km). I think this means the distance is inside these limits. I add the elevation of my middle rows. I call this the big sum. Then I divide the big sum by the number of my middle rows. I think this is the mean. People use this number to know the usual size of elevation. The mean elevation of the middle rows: 185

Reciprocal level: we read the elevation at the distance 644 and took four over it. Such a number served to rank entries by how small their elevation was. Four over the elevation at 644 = 0.0128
